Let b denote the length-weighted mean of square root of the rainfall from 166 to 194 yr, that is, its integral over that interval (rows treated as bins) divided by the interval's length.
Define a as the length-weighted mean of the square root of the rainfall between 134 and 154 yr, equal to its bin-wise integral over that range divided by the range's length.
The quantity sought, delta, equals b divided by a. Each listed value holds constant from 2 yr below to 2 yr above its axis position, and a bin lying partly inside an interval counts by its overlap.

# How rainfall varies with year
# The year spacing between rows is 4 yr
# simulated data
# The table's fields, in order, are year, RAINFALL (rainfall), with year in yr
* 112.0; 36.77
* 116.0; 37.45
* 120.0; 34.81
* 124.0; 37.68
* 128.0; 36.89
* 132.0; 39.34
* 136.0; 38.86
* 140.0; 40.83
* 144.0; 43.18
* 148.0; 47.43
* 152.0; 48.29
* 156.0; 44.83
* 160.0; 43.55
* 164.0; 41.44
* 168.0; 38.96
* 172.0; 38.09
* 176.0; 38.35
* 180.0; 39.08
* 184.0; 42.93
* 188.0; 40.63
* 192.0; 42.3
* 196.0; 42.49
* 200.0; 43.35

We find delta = 0.96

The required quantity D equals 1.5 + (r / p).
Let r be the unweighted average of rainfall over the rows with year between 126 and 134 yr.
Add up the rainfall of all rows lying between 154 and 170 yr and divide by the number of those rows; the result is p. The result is 2.40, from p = 42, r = 38.1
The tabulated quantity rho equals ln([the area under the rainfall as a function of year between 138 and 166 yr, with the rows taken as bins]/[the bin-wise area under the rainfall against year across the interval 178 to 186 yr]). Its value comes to 1.3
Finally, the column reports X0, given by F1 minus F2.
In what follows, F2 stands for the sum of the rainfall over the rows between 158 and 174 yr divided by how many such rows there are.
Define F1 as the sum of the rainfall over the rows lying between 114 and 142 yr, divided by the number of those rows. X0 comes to -3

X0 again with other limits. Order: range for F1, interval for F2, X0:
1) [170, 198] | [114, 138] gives 3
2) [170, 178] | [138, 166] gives -6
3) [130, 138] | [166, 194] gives -1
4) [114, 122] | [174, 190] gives -4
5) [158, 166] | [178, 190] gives 2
